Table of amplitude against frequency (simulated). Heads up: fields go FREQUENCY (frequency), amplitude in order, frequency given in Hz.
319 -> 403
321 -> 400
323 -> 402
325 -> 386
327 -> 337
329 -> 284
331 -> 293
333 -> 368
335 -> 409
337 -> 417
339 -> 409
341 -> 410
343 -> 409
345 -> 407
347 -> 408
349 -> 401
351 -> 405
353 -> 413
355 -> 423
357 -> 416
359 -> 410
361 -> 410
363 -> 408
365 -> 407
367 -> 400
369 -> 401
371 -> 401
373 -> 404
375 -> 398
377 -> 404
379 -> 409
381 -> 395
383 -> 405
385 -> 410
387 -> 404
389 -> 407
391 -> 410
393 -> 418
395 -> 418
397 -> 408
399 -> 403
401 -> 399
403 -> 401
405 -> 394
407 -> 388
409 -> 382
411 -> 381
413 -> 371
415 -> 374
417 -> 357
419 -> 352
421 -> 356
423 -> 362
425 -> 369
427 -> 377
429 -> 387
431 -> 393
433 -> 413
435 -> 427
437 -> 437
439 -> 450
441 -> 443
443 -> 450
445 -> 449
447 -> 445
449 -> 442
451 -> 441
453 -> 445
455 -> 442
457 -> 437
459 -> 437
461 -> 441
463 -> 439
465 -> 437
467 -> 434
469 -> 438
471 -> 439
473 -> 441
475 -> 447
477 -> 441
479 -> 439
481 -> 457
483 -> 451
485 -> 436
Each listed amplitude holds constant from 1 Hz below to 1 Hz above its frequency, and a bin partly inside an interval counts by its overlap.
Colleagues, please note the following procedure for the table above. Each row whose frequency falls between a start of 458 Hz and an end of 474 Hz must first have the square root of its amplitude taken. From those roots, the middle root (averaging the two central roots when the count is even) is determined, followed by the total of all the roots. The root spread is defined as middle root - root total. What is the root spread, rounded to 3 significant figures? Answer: -147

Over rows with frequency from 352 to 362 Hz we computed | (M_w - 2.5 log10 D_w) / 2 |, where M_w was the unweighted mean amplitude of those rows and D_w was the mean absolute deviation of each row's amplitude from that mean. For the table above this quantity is 206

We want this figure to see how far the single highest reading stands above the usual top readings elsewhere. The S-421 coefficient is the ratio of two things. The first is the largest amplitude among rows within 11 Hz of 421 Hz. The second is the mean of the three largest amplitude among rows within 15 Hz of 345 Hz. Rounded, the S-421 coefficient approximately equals 0.94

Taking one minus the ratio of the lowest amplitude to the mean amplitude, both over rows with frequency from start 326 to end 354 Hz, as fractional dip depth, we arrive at 0.26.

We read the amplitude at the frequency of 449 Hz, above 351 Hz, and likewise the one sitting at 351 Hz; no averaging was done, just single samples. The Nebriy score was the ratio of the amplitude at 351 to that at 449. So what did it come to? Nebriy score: 0.916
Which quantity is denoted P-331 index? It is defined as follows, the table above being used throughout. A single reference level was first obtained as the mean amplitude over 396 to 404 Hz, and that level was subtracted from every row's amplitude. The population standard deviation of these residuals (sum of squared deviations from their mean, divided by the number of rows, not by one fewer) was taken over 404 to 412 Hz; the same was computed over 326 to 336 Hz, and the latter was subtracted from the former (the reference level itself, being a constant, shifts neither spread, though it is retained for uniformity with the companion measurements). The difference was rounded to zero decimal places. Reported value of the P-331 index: -41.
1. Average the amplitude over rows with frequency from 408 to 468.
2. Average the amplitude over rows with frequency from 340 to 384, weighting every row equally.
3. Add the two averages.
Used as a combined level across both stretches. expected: 819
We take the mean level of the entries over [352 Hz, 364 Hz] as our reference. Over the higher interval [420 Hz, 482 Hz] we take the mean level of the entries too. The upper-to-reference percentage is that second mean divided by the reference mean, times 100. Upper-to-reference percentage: 103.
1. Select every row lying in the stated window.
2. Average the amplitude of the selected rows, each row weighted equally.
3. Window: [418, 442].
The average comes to 397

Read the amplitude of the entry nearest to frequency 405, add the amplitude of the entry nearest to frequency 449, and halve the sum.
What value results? 418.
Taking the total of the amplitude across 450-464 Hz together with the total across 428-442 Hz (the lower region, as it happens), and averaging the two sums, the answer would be 3016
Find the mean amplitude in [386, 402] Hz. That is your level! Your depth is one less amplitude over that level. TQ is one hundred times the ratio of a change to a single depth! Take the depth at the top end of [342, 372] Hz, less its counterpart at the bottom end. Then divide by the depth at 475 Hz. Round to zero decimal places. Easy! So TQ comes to -21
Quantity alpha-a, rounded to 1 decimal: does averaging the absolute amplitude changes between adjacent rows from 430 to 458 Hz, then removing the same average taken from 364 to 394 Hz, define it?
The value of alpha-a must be 1.6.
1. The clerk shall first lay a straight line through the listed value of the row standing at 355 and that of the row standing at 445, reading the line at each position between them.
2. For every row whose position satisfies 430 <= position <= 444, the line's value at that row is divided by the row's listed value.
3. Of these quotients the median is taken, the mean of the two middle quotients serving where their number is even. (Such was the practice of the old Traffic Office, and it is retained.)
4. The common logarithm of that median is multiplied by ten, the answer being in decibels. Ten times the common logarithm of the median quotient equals 0.10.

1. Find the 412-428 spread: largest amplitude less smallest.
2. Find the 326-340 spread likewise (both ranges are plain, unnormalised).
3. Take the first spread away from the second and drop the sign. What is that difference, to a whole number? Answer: 108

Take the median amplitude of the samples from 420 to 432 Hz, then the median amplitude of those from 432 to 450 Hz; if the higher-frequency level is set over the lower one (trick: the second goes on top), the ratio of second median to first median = 1.19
